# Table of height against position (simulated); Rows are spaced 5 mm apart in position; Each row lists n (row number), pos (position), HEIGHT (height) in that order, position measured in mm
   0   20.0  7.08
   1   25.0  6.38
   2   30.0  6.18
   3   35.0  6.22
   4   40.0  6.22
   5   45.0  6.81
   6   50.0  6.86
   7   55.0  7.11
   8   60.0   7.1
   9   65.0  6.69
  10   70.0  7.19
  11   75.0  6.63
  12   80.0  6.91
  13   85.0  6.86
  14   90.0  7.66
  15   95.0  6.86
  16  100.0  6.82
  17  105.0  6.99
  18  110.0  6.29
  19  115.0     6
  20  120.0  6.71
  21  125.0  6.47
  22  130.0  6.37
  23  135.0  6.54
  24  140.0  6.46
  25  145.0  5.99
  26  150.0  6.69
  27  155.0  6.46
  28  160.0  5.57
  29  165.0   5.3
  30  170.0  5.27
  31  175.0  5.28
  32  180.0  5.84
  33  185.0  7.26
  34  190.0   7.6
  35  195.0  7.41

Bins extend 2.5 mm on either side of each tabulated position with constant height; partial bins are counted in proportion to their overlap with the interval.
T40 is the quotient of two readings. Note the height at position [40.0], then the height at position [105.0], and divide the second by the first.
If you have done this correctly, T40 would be 1.12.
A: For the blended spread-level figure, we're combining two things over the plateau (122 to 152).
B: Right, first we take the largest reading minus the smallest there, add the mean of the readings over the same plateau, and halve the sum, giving 3.56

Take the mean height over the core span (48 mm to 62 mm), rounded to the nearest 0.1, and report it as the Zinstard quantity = 7.0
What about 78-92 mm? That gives 7.1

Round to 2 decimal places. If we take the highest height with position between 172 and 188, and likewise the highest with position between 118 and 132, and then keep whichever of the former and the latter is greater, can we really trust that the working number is 7.26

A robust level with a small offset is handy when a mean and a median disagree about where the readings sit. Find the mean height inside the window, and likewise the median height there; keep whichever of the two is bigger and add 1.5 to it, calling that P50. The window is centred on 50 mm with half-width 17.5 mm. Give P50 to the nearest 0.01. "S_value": 8.31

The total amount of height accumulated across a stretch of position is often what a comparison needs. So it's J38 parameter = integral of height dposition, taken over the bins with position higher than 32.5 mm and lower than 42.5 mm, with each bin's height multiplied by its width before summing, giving 62.2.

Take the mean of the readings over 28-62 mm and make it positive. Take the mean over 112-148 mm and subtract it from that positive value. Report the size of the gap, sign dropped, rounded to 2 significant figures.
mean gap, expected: 0.28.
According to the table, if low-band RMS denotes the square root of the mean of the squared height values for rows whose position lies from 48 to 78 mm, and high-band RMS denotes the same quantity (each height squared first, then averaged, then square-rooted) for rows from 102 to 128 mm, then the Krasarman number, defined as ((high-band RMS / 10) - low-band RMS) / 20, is -0.314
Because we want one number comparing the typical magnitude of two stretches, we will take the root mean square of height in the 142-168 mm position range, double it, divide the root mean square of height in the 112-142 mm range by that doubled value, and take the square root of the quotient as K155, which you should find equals 0.73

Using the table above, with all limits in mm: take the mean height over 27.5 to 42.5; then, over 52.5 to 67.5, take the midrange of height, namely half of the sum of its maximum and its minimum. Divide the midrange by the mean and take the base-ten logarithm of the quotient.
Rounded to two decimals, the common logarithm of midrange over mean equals 0.05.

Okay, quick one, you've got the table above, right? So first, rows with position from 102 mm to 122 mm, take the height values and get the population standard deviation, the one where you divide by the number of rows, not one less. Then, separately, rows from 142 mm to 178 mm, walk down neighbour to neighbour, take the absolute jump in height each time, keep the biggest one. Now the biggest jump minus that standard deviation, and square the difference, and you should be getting 0.26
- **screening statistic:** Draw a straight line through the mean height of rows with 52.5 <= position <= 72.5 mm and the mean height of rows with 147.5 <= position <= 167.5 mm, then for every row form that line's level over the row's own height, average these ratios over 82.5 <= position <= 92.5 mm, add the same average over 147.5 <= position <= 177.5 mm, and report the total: 1.98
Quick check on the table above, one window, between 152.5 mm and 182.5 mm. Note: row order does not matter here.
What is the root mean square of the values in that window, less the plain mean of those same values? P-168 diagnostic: 0.016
